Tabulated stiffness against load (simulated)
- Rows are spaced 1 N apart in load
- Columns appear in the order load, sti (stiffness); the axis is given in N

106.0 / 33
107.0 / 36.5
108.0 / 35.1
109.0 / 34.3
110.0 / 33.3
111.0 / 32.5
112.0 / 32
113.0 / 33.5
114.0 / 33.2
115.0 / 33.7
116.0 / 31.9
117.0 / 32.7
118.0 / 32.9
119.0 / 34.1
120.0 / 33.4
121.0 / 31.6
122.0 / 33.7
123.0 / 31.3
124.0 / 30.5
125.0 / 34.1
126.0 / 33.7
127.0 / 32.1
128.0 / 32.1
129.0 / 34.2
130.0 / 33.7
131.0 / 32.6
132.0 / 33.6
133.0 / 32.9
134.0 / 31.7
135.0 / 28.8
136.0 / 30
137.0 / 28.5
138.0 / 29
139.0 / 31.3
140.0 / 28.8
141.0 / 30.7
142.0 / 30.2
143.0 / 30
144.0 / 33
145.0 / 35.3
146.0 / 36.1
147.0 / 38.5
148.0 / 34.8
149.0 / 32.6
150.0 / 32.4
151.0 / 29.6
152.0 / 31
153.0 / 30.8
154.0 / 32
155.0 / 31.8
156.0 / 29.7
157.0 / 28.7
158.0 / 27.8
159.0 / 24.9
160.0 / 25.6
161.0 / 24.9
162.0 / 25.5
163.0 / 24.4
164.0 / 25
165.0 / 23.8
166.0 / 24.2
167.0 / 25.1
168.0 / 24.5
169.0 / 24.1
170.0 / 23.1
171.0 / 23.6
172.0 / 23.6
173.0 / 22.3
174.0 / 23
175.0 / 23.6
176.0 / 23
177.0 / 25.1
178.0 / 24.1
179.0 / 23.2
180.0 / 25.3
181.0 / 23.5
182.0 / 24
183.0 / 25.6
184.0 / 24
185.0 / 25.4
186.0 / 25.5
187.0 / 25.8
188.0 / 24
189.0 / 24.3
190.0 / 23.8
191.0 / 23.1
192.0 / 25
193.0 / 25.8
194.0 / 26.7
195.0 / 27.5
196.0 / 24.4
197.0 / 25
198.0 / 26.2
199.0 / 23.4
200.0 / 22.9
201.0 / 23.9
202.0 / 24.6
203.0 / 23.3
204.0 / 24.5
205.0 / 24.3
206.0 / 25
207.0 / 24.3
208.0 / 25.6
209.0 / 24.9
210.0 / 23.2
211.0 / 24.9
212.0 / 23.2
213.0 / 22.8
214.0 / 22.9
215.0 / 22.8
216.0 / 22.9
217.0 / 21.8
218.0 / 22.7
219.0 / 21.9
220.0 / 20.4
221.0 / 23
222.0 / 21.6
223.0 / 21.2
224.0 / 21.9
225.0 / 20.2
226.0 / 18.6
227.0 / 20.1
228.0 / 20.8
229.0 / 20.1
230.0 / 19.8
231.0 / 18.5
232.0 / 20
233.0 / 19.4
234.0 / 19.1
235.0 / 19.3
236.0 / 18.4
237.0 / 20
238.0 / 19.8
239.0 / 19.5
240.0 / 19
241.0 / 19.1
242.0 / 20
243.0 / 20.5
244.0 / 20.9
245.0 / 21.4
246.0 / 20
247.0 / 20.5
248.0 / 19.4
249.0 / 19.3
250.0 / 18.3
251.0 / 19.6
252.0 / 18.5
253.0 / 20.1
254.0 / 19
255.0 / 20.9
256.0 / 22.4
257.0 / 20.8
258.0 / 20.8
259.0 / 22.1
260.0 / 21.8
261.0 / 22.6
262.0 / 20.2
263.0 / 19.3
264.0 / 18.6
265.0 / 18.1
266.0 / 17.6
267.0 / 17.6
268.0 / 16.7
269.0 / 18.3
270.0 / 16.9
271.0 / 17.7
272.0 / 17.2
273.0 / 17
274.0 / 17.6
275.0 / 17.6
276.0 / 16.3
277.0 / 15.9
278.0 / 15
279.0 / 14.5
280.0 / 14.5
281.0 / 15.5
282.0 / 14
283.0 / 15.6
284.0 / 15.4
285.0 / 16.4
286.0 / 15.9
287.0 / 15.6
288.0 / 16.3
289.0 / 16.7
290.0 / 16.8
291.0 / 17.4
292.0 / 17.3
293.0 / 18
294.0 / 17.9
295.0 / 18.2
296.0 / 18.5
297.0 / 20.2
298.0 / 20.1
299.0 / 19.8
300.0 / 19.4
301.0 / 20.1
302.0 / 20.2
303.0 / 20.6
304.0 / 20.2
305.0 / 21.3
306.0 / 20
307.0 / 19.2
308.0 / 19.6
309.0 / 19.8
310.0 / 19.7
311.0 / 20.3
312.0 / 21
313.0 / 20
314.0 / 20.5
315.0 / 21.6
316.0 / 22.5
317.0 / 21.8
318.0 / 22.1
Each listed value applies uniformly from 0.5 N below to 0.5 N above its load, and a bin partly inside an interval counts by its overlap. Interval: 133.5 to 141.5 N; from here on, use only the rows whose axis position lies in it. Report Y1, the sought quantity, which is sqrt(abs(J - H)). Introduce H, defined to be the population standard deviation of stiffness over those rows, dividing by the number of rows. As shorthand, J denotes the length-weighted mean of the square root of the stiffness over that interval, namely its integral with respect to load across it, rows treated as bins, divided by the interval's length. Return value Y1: 2.07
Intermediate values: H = 1.17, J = 5.5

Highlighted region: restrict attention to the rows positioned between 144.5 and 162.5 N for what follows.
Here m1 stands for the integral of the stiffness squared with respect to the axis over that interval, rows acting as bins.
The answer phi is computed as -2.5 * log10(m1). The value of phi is -10.6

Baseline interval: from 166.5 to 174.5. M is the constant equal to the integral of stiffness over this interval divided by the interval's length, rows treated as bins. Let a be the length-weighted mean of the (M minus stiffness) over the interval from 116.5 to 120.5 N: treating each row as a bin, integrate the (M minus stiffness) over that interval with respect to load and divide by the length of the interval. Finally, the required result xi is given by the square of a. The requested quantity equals 92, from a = -10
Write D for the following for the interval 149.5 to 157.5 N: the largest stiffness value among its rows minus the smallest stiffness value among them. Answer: 3.7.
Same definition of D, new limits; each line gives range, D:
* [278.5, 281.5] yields 1.0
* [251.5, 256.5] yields 3.9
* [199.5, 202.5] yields 1.7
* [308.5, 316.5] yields 2.8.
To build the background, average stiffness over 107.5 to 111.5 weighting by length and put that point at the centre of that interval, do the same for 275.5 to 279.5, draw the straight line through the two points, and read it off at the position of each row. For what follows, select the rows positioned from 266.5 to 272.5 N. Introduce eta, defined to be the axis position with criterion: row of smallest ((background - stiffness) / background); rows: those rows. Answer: 269.0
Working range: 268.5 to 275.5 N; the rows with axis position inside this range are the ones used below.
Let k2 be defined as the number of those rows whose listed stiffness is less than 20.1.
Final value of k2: 7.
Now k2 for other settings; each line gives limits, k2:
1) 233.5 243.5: 9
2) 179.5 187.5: 0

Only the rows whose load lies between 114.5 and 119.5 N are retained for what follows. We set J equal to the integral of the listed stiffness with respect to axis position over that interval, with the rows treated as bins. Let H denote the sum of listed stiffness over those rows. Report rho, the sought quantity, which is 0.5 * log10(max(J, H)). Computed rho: 1.109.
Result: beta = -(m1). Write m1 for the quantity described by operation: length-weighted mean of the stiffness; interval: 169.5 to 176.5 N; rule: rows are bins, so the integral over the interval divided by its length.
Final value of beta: -23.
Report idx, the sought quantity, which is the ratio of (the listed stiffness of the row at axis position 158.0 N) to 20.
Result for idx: 1.4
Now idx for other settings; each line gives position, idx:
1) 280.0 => 0.7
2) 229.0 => 1.0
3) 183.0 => 1.3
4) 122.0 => 1.7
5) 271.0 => 0.9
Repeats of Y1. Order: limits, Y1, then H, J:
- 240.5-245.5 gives 1.93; 0.79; 4.5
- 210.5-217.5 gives 1.98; 0.86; 4.8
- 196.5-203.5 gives 1.96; 1.07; 4.9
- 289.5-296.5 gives 1.91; 0.54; 4.2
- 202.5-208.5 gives 2.06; 0.70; 4.9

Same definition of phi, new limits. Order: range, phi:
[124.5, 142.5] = -10.6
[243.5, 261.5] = -9.7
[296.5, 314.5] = -9.7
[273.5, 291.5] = -9.2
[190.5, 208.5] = -10.1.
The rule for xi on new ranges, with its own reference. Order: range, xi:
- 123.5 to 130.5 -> 86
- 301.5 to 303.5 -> 11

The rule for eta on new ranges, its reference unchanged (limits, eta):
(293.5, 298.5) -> 298.0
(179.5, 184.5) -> 183.0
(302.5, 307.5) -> 305.0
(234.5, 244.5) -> 244.0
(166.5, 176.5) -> 167.0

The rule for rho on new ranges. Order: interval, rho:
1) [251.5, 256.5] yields 1.002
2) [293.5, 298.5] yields 0.989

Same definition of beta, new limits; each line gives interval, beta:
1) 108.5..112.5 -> -33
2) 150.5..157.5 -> -31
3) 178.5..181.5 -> -24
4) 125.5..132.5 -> -33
